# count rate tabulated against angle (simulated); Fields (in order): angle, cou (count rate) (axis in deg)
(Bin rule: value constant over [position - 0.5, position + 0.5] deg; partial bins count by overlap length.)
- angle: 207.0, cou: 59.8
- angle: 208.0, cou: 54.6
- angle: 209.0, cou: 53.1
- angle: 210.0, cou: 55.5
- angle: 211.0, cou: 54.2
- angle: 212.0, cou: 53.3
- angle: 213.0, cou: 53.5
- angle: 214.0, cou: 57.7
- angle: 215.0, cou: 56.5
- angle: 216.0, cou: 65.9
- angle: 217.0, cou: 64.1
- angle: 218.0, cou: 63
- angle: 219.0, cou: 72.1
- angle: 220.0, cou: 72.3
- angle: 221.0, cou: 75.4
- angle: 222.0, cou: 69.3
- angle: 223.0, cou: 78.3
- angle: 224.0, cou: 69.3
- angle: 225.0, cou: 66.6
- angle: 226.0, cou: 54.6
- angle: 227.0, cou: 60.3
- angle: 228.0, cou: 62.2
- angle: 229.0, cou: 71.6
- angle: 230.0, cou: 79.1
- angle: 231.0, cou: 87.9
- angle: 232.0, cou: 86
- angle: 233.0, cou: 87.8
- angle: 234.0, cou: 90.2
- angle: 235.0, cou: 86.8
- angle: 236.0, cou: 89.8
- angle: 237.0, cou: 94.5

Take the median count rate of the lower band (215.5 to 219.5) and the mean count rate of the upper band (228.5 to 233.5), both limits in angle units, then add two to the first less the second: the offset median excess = -15.5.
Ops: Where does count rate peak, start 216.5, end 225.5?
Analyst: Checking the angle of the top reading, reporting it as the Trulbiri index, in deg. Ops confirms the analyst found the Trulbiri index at 223.0 deg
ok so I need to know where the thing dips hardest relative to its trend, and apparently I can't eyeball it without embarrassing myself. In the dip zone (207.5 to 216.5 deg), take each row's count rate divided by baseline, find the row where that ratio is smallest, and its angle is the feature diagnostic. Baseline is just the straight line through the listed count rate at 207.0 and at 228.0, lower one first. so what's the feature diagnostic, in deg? 212.0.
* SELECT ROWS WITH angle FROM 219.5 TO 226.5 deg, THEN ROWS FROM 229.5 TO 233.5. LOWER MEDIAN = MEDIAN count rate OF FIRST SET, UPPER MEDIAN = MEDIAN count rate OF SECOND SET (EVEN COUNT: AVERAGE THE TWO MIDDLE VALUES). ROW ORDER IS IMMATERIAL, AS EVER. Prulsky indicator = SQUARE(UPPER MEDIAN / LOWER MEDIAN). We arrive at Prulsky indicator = 1.6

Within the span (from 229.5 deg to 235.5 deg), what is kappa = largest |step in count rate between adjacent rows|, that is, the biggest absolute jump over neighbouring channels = 8.8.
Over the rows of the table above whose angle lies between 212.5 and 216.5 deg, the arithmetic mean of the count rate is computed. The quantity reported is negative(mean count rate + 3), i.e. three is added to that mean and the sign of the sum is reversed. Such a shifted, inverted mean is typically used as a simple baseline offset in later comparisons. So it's -61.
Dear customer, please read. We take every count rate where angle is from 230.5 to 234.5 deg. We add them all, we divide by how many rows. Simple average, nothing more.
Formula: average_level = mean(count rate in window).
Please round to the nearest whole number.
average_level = 88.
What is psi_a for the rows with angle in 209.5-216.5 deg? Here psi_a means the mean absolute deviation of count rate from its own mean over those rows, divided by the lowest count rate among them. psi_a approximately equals 0.06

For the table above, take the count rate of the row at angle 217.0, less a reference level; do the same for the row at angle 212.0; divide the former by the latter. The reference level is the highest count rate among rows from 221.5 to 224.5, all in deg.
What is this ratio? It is 0.6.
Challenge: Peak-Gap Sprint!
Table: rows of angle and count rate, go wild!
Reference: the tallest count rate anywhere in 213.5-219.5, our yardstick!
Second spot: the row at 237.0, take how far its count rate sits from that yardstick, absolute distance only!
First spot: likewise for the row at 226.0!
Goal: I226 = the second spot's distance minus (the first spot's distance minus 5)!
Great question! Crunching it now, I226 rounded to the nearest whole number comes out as 10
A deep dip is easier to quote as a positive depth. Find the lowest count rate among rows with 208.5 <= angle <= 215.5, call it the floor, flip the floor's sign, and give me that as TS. -53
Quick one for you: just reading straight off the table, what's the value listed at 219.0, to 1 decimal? 72.1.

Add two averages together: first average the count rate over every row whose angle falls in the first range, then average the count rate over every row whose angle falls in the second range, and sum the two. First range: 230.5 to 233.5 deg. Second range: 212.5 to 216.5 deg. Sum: 146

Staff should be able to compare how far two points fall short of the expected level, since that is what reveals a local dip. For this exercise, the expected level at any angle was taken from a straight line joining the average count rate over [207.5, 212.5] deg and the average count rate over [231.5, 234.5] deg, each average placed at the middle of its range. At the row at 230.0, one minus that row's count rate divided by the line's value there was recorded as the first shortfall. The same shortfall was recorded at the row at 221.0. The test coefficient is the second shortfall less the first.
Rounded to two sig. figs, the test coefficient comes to -0.13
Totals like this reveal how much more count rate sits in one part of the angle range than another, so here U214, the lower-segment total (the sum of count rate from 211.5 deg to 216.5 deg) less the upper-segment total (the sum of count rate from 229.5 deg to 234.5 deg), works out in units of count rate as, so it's -144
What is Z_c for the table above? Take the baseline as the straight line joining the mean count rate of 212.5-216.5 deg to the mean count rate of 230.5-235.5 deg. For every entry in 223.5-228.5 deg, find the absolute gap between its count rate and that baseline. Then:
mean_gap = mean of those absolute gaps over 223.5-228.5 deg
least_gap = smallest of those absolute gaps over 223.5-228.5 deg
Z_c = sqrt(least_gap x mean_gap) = 7.6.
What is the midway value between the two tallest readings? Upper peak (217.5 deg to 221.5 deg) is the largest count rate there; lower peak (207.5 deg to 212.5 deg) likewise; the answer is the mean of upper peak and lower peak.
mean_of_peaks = 65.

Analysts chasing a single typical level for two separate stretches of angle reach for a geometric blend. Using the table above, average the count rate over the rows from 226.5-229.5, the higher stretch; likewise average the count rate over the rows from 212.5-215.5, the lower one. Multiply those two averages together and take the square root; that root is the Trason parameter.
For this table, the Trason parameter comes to 60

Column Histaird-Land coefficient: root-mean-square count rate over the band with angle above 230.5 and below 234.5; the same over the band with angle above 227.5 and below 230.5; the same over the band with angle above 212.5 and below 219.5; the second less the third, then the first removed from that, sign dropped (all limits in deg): 79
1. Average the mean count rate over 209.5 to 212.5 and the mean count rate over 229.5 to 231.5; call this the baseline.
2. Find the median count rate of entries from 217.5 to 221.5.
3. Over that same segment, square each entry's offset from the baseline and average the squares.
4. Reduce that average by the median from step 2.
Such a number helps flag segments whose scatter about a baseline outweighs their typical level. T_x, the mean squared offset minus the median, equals -48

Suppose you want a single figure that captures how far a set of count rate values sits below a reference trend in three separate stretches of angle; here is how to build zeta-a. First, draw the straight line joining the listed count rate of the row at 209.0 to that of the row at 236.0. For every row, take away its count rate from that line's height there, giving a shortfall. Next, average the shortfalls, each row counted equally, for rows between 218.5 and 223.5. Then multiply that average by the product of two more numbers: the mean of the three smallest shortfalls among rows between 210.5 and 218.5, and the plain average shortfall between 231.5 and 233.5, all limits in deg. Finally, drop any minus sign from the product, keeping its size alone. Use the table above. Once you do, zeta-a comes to 5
